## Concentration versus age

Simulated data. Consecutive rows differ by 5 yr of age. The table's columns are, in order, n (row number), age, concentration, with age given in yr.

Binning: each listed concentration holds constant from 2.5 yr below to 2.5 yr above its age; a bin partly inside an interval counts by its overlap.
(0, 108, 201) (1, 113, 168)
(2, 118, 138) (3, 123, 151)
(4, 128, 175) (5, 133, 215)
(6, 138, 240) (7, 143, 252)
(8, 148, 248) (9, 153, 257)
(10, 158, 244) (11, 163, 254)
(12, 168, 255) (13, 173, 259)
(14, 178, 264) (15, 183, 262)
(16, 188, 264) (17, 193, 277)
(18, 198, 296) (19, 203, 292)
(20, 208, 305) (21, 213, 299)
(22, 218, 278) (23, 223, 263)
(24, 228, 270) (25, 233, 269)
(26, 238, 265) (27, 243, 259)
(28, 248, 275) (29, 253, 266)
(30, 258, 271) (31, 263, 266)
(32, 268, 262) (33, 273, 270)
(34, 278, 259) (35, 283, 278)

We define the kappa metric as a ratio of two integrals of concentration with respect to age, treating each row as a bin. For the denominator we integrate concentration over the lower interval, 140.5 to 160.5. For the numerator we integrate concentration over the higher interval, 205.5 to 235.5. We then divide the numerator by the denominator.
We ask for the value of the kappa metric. 1.68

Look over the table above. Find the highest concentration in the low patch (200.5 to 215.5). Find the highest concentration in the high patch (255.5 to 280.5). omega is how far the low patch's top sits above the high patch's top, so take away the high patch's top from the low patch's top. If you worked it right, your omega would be 34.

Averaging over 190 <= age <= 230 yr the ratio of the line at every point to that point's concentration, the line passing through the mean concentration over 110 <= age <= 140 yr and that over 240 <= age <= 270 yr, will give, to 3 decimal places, 0.834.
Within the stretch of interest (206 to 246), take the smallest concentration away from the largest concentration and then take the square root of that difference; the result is 6.8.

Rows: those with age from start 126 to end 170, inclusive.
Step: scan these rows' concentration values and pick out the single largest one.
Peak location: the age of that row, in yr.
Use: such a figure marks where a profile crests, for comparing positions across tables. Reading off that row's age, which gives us 153 yr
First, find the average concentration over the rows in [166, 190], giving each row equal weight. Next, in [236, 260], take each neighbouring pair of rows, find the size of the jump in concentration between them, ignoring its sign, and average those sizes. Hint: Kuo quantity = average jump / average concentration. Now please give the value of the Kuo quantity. 0.035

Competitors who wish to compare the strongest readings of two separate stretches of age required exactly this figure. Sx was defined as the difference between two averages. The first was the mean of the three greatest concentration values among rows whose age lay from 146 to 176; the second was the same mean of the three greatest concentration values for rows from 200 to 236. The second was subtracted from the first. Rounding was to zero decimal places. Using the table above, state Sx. -42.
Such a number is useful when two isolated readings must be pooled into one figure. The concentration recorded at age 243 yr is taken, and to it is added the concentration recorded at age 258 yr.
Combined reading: 530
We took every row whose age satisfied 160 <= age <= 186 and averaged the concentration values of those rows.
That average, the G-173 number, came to 259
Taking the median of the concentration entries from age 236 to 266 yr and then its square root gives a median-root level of 16.3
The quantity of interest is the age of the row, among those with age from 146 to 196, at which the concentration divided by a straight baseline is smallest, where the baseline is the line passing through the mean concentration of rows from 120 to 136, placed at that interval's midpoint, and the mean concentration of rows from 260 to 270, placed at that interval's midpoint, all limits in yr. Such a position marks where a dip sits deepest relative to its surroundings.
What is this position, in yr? 188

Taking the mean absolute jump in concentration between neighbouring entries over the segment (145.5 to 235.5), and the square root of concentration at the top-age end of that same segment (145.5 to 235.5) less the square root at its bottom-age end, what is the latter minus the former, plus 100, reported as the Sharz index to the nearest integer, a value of 92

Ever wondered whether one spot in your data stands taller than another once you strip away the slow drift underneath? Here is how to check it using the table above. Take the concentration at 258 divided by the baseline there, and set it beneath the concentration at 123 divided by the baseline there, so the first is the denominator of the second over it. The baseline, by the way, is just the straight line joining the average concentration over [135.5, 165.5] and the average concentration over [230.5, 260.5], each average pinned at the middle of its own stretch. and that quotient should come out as 0.62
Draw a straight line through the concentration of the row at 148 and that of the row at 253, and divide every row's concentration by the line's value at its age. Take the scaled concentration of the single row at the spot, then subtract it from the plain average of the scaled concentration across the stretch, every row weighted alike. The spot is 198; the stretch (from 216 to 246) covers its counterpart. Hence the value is -0.134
